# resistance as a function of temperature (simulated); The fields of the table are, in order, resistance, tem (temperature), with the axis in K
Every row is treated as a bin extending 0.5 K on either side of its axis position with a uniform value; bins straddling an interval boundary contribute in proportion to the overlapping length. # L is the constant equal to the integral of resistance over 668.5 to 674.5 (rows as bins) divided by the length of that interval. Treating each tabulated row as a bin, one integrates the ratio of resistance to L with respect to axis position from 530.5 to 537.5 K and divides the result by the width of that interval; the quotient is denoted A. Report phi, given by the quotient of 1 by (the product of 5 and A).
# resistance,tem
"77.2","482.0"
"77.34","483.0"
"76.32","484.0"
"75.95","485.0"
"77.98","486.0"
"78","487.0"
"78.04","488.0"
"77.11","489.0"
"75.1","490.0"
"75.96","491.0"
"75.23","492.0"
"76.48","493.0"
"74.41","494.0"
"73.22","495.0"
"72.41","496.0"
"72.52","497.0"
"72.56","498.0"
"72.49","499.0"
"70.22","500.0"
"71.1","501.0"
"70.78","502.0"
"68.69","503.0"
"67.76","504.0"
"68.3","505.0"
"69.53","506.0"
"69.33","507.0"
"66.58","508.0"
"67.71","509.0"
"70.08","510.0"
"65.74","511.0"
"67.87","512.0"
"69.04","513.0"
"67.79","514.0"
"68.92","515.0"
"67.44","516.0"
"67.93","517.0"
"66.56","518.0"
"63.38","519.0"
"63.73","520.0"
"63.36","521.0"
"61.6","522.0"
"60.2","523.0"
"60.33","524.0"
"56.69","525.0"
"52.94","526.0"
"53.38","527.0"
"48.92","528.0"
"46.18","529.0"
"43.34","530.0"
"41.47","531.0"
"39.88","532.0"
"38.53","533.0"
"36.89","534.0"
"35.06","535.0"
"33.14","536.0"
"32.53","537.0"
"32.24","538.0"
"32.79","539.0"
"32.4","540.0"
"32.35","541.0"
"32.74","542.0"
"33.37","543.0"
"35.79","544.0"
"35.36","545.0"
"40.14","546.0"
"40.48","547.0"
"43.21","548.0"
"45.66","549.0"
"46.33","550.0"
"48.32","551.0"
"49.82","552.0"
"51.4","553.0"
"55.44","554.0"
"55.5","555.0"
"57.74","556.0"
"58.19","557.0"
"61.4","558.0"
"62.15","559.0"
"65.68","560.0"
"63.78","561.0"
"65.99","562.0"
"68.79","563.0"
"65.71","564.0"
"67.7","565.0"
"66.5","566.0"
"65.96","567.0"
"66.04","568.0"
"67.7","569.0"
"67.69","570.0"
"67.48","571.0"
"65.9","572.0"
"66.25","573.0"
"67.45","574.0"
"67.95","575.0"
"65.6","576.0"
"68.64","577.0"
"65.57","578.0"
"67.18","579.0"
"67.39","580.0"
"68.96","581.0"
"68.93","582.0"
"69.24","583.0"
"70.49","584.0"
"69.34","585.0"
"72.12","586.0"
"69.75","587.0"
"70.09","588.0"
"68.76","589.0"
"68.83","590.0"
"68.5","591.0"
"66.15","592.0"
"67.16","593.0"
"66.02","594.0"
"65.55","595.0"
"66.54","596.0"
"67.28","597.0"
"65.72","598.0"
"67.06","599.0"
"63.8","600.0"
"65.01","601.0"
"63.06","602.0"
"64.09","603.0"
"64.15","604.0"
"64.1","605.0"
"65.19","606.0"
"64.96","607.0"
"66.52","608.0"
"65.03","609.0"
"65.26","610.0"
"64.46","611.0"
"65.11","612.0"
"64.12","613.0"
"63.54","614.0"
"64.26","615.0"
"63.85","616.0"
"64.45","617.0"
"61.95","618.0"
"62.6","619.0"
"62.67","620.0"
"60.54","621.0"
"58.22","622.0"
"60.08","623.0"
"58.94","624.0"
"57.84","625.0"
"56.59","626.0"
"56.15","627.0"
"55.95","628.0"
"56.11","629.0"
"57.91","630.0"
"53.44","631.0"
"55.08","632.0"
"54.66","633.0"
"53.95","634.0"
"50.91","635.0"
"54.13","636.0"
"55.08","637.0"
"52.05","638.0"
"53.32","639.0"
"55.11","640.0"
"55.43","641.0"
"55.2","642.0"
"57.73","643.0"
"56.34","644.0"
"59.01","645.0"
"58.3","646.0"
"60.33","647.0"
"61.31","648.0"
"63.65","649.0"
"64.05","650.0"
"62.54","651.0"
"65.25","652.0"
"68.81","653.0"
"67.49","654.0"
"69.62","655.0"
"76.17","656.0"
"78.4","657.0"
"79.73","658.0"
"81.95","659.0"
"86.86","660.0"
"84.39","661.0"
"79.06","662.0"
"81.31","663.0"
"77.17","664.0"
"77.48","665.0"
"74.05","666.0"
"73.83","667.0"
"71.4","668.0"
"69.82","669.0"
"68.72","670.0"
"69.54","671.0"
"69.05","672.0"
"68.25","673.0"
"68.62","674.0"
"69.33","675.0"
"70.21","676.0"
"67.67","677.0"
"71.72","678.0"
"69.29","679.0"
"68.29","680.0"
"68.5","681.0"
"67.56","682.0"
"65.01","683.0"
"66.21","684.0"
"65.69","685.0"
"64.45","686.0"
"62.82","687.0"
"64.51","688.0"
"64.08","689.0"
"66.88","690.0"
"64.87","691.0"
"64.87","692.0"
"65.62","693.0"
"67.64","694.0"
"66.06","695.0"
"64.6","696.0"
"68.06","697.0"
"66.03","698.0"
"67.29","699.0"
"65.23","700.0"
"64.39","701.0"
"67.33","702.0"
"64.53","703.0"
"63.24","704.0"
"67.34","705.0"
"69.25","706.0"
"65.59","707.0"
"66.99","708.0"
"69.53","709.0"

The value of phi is 0.38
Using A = 0.53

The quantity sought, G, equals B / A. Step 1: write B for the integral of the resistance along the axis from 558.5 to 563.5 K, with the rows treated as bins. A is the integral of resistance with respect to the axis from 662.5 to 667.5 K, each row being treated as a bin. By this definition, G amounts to 0.9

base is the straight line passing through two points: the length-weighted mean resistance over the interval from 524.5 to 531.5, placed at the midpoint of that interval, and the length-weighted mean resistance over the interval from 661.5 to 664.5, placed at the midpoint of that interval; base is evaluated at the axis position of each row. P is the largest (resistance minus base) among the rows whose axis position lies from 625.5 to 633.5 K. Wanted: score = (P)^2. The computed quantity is 193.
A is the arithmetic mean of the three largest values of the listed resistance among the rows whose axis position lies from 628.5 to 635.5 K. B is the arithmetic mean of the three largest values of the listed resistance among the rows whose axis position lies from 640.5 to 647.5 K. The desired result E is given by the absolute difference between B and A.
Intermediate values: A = 56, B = 59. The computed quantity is 3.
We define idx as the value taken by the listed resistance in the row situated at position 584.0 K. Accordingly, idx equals 70.49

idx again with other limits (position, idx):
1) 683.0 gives 65.01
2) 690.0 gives 66.88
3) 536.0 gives 33.14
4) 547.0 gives 40.48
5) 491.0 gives 75.96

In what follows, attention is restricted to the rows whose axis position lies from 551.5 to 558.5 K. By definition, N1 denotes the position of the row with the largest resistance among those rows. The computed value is 558.0 K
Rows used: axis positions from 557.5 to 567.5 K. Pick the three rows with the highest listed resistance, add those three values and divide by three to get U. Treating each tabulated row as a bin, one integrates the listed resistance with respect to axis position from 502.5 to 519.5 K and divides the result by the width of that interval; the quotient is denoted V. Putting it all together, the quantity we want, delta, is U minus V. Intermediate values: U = 67.7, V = 67.8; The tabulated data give 0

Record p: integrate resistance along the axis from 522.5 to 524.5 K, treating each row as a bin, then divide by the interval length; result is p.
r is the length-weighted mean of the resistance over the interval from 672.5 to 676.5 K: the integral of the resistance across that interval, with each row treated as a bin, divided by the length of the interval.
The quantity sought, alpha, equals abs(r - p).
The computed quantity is 8.8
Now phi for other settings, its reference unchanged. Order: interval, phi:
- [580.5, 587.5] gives 0.20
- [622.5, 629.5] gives 0.24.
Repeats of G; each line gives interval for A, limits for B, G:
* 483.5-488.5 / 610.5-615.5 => 0.8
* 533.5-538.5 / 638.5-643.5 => 1.6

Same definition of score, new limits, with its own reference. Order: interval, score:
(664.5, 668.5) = 5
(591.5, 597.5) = 13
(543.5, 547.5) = 163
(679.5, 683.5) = 216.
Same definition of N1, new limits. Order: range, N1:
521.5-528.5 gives 522.0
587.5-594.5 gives 588.0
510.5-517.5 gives 513.0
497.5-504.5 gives 498.0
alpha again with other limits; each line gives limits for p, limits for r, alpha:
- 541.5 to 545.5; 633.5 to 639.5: 18.9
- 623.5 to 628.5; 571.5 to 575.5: 9.8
